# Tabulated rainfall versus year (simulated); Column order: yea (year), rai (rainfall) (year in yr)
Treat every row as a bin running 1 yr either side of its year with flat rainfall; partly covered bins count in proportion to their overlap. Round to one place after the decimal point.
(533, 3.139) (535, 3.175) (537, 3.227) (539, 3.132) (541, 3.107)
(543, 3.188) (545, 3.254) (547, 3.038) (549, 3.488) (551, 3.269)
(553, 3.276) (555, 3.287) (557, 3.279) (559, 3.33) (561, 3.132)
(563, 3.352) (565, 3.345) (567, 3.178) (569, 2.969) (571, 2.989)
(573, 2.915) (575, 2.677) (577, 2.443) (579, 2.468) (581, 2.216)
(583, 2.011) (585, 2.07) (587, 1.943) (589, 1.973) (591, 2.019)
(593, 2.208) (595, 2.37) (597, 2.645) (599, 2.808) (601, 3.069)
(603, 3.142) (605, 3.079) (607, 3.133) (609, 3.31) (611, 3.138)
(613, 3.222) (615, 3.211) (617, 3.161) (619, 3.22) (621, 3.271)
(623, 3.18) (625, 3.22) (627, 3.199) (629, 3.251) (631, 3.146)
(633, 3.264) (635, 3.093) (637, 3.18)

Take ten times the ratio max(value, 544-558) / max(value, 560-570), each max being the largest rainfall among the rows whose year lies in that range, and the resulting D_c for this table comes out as 10.4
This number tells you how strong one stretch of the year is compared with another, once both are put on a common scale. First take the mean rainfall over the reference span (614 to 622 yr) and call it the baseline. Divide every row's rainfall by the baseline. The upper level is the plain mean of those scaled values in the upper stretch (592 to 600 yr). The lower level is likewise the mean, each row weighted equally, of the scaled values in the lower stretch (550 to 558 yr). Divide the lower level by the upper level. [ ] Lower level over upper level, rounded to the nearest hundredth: 1.31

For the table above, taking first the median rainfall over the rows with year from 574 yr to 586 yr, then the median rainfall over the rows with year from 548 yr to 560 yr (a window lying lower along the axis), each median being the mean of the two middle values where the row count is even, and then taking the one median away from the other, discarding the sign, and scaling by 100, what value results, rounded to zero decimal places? 95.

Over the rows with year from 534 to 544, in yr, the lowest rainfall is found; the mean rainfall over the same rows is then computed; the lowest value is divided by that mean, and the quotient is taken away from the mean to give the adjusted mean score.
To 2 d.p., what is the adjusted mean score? 2.18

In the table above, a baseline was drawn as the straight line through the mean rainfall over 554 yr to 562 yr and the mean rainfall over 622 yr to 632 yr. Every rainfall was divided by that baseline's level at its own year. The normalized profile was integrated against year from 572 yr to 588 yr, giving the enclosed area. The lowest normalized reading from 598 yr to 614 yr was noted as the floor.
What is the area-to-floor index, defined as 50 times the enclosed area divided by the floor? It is 664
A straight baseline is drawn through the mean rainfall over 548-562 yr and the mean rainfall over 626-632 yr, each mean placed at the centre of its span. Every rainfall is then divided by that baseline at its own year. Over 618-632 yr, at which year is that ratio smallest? 631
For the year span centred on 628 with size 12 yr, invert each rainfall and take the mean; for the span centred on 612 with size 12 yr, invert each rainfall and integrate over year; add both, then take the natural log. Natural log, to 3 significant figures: 1.40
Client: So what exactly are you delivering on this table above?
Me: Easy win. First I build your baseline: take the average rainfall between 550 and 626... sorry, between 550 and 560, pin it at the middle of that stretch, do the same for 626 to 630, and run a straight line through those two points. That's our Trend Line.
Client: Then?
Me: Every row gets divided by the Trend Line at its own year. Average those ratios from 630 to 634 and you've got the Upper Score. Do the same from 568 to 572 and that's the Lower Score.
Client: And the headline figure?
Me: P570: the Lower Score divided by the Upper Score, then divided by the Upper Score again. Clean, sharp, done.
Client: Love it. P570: 0.92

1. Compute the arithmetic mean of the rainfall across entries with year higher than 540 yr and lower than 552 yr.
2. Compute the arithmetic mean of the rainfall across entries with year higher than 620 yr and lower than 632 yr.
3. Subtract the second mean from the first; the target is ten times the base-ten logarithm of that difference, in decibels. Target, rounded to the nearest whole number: -19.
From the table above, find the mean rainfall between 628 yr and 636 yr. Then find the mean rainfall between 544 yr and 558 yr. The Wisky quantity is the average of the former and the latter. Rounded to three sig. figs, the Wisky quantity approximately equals 3.23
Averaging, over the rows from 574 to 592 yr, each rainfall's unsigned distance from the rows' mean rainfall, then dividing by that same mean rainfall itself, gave 0.10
